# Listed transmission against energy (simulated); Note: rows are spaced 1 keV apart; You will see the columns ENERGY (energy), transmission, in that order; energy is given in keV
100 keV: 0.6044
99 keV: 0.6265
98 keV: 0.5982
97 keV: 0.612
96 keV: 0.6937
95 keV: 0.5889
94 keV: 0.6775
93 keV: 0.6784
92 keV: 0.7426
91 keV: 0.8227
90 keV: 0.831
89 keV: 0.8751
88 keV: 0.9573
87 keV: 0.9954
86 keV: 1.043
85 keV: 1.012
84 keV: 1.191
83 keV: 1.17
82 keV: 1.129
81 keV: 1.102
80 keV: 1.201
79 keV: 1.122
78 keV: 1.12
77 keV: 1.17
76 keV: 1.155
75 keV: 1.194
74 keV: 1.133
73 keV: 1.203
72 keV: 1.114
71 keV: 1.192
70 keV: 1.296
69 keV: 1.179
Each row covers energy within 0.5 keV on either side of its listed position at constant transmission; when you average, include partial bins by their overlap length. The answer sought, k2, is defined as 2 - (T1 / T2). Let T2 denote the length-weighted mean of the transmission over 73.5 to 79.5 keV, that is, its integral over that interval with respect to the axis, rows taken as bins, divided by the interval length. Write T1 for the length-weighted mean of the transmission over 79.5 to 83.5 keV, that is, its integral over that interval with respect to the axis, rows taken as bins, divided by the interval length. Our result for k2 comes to 1.0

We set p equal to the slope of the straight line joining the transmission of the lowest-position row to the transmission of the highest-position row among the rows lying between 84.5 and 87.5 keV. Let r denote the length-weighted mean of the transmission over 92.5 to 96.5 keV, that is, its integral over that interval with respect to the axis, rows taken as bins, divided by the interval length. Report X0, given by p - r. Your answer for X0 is -0.67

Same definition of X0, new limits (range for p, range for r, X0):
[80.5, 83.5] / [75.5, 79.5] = -1.11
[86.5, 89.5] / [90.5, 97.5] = -0.75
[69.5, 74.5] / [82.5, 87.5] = -1.12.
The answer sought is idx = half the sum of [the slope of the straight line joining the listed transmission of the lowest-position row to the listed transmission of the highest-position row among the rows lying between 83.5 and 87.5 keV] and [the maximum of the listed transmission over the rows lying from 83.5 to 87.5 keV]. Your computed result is 0.56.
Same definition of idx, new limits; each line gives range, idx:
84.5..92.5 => 0.50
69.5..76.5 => 0.64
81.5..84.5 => 0.61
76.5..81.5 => 0.59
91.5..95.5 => 0.35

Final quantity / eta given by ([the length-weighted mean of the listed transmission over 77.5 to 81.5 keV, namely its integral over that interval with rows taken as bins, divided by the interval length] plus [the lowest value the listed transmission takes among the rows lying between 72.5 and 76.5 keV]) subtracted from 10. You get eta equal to 7.7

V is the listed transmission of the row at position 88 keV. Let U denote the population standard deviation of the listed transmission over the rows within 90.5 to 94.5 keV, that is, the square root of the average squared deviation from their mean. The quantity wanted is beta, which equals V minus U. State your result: 0.90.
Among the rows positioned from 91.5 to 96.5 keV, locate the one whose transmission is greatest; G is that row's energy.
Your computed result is 92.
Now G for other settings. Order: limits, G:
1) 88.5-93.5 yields 89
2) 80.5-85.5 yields 84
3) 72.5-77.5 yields 73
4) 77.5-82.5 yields 80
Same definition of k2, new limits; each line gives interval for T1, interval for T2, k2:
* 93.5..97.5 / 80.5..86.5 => 1.4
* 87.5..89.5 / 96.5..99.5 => 0.5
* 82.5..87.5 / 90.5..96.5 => 0.5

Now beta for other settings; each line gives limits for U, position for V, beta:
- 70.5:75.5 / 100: 0.57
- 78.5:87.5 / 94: 0.61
